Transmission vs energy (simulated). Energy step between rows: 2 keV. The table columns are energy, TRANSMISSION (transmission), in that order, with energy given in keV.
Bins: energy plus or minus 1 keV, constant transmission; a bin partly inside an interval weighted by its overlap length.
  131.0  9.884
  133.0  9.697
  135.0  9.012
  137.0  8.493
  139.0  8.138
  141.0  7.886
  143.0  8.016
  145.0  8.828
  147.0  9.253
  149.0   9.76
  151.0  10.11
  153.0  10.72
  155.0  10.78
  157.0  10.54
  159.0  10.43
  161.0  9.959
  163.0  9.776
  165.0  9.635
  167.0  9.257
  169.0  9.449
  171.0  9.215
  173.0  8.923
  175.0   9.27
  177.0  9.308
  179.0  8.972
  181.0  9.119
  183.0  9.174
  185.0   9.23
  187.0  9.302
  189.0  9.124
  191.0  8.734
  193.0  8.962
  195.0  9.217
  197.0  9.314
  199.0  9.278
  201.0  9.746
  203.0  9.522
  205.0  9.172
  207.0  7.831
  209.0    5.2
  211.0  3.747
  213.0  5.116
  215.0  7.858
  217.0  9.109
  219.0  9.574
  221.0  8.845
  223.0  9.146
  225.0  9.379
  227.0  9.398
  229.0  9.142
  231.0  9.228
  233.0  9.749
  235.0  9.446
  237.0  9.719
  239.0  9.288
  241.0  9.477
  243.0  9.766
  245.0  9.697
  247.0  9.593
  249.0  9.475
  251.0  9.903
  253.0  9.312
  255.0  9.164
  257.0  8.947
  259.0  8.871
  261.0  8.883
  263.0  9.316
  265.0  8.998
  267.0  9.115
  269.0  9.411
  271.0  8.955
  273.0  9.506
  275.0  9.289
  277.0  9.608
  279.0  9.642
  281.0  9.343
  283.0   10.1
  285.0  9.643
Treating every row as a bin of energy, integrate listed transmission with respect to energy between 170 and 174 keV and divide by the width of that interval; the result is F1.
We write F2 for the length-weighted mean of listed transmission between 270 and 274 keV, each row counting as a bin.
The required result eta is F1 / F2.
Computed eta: 0.98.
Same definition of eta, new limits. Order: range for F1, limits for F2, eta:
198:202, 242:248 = 0.98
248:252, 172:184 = 1.06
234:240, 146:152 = 0.98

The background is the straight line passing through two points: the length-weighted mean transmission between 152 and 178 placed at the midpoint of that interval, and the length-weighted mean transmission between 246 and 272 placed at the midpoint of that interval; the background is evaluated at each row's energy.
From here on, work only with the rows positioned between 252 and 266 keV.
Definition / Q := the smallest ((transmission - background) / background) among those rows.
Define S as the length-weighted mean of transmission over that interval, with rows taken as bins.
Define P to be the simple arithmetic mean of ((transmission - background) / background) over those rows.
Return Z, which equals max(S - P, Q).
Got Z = 9.1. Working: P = -0.02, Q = -0.039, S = 9.1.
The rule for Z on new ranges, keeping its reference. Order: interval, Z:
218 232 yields 9.3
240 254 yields 9.6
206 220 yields 7.2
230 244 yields 9.5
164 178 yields 9.3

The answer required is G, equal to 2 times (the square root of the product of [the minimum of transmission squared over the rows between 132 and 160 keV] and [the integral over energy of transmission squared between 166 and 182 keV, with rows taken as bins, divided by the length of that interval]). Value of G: 145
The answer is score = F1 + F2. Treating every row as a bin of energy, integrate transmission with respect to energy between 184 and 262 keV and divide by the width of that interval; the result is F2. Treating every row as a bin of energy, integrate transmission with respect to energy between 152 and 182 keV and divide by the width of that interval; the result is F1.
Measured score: 18.6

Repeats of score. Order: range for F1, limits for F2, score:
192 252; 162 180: 18.1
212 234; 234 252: 18.4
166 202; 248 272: 18.4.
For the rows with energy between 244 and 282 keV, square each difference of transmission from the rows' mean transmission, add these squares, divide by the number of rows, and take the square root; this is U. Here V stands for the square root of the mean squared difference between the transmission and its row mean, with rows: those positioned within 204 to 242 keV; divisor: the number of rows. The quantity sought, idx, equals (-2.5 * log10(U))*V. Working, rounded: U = 0.29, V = 1.7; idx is 2.3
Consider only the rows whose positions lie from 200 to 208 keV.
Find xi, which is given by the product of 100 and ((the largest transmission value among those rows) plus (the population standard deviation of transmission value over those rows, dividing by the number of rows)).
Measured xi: 1049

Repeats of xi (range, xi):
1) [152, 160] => 1092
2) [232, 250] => 992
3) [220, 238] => 1002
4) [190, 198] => 954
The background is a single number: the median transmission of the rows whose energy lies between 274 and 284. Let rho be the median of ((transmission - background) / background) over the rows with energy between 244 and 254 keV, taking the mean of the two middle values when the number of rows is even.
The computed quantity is 0.00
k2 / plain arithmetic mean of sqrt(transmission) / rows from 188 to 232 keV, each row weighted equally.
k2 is 2.90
